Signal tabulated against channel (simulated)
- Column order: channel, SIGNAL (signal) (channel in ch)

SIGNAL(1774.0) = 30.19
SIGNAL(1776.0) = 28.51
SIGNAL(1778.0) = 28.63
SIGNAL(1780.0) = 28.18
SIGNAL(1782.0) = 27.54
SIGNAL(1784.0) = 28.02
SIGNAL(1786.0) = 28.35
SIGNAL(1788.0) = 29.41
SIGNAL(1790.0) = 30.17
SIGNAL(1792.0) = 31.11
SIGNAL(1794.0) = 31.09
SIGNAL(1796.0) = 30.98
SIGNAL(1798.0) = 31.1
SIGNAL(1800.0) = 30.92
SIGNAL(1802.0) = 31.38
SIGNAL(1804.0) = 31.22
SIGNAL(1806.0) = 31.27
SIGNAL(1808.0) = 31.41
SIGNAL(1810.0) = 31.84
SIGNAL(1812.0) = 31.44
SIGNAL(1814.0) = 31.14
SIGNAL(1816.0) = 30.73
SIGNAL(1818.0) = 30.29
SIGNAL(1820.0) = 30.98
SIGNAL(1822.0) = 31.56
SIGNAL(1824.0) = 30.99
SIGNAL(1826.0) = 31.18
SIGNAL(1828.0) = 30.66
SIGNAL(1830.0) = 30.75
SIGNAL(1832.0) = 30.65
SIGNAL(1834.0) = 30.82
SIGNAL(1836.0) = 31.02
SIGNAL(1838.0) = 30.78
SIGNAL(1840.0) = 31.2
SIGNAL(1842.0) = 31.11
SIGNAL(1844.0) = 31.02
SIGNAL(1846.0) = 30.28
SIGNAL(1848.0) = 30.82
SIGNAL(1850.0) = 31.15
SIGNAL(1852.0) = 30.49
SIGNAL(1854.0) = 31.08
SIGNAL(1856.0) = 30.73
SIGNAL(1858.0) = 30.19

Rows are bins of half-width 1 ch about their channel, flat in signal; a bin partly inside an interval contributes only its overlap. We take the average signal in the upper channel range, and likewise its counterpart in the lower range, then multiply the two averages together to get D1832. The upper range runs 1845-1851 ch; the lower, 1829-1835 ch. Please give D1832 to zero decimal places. 945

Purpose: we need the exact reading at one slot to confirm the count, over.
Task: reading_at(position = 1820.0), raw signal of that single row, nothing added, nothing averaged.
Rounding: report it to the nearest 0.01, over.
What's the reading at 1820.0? 30.98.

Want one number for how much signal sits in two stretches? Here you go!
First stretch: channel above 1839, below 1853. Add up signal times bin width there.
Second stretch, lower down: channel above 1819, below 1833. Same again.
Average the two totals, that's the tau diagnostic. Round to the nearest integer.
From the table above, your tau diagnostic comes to 433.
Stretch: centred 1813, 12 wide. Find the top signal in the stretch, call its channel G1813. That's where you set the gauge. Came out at 1810.0 ch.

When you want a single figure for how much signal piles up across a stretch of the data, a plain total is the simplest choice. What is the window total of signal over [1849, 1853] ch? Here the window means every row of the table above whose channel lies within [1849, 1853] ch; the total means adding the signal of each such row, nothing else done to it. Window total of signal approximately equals 61.6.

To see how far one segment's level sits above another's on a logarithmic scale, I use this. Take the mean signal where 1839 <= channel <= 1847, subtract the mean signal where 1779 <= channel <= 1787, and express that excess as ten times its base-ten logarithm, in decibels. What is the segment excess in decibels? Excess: 4.6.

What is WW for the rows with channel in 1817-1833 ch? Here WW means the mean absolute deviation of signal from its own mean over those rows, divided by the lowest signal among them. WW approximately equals 0.010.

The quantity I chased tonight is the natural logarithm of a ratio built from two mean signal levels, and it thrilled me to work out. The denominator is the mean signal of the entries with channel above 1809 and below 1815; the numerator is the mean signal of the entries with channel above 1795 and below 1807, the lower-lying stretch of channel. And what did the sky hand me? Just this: -0.010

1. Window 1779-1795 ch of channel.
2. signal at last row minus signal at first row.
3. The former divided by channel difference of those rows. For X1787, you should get 0.208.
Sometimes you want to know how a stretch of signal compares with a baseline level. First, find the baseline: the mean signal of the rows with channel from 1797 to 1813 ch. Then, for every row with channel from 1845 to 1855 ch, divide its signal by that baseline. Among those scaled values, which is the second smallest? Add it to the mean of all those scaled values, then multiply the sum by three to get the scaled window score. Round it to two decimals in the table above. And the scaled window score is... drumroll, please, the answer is 5.87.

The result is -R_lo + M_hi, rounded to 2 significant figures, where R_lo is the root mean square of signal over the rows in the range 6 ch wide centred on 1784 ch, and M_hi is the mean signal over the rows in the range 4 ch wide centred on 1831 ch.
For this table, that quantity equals 2.7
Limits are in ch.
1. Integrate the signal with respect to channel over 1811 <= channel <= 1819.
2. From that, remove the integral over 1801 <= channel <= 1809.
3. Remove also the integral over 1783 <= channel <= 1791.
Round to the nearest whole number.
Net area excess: -235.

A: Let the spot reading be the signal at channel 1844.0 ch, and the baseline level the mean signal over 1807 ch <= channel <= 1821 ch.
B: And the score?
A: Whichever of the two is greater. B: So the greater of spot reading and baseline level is 31.1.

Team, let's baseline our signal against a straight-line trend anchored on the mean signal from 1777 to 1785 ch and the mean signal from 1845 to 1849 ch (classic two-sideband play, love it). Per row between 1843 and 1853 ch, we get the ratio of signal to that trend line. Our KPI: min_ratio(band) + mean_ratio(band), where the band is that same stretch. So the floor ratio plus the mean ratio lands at 2.00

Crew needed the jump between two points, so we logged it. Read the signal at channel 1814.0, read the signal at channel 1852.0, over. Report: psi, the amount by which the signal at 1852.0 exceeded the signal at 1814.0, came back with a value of -0.65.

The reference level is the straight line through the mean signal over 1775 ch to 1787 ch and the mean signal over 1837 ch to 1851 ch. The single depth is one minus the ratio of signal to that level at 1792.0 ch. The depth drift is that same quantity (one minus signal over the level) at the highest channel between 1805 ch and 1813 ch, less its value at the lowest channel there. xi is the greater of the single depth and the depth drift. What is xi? 0.004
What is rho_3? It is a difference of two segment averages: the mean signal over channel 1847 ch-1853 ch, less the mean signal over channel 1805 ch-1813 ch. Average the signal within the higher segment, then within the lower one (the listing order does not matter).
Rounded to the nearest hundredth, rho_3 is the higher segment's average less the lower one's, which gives -0.67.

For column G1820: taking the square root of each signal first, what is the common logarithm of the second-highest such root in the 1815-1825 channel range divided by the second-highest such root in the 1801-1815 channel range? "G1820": -0.003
